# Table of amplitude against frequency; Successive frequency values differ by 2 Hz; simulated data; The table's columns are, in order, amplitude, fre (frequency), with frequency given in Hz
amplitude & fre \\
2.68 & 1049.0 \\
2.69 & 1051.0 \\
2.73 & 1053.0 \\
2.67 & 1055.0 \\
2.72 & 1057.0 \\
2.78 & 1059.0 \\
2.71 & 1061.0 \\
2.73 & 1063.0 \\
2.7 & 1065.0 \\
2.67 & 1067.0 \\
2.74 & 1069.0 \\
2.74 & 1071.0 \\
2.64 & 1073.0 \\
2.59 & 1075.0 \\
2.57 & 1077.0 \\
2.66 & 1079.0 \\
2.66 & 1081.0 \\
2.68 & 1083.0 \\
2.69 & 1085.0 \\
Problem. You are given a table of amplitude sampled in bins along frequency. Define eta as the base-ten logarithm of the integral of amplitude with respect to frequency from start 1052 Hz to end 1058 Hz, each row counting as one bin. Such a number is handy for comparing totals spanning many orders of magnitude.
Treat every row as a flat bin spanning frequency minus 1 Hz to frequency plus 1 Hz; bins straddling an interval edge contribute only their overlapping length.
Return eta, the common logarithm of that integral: 1.21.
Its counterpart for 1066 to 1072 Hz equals 1.21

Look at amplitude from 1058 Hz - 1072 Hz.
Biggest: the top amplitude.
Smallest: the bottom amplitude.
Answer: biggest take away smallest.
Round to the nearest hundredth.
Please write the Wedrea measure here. 0.11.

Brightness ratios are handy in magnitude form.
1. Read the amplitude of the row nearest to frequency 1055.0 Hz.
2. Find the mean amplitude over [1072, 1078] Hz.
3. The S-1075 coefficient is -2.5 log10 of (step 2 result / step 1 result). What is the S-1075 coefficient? 0.029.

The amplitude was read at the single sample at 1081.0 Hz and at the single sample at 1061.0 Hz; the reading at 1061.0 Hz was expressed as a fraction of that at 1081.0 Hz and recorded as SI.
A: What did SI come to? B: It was 1.02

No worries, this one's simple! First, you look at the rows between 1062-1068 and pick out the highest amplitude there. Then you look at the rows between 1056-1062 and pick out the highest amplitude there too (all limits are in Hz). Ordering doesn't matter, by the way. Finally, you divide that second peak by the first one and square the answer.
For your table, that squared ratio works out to 1.04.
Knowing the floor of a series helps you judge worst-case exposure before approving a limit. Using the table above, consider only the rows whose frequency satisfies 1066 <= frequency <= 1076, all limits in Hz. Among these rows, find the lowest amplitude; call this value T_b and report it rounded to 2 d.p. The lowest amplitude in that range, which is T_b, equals 2.59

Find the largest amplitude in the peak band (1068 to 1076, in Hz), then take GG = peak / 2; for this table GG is 1.37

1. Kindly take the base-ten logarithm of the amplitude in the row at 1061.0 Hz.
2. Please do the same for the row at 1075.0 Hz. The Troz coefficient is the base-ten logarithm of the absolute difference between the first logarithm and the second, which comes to -1.7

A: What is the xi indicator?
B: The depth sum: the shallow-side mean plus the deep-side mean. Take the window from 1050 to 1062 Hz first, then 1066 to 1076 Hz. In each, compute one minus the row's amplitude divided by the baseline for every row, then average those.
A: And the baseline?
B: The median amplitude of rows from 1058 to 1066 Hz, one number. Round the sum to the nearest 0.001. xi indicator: 0.017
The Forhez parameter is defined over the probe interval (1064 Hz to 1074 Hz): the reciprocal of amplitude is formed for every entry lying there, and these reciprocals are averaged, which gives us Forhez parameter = 0.371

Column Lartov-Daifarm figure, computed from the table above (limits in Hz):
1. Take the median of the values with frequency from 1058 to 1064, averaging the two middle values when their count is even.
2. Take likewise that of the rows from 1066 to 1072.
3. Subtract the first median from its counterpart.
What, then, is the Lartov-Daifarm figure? 0.01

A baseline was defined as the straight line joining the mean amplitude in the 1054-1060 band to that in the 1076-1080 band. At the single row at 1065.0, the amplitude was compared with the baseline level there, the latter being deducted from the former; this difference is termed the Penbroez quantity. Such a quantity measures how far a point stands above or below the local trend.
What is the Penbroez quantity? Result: 0.02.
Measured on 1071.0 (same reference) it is 0.09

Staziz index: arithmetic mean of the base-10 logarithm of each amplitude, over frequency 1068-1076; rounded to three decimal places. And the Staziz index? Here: 0.428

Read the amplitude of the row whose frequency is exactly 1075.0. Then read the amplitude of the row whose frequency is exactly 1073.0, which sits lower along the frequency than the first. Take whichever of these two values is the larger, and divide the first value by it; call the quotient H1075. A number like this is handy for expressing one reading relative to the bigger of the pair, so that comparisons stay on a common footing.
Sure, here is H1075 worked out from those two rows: 0.98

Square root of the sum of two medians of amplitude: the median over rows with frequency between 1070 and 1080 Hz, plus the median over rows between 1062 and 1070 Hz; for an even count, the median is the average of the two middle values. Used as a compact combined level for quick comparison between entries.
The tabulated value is 2.31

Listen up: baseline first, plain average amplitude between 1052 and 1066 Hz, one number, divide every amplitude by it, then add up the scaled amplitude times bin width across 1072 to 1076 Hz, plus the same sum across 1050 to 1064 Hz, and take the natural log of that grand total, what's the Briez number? 2.9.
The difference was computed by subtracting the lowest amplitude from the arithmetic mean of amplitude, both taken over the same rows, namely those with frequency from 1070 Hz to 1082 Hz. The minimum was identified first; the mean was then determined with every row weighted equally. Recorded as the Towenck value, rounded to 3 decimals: 0.073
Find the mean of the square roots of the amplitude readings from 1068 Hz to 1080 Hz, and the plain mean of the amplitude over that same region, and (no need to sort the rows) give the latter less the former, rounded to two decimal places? 1.03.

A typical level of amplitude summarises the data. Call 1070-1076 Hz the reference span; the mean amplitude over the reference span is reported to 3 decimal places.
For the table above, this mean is 2.657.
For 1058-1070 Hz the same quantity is 2.722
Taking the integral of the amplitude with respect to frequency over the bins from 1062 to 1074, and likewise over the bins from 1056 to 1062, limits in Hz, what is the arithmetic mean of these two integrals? 24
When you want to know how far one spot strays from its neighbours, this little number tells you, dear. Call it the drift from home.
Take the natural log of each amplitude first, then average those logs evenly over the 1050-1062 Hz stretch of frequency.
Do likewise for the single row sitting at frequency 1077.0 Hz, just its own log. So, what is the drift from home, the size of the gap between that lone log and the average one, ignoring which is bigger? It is 0.06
